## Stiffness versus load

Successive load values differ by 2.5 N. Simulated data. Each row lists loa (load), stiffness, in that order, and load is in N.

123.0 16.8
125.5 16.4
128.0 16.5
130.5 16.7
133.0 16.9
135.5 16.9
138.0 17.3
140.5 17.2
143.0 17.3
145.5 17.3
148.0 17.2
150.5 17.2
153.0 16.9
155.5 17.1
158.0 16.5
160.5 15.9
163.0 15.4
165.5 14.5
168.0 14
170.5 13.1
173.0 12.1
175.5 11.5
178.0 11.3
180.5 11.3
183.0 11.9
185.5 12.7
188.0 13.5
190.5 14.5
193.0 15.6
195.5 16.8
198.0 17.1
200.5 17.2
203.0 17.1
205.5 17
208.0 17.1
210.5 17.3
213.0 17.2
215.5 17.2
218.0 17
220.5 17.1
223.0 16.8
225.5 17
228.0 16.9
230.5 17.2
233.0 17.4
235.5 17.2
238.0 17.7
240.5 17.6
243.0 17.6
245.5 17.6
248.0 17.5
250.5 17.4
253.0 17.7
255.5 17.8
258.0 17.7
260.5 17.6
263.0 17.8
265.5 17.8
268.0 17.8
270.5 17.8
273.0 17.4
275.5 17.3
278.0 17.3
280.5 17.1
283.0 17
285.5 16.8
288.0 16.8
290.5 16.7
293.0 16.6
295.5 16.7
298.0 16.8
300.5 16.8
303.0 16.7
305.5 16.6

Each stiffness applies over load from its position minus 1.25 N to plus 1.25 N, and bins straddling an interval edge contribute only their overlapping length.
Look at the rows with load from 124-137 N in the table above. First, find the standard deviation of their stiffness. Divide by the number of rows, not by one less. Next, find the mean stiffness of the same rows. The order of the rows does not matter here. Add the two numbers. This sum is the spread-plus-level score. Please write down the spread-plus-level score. 16.9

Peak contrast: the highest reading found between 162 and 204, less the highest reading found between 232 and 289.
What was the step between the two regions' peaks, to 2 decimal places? -0.60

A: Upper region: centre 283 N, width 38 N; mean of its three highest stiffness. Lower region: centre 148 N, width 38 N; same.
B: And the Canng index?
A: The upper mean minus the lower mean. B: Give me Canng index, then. 0.50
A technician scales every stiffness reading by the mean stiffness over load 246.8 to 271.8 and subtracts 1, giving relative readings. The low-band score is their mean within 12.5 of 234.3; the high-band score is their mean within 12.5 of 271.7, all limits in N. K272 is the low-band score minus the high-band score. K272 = -0.011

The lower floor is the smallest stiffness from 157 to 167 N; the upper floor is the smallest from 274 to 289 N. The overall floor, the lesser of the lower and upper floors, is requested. 14.5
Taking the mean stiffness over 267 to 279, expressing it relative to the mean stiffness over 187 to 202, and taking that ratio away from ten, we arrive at 8.89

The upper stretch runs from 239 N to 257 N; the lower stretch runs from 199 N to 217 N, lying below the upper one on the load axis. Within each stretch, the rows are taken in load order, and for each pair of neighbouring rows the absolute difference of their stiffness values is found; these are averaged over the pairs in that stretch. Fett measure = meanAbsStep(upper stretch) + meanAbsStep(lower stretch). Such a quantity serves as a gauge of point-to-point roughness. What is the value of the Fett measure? 0.20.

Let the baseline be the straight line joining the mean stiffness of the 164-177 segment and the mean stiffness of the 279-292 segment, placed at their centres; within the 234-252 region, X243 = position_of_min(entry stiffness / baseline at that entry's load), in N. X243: 250.5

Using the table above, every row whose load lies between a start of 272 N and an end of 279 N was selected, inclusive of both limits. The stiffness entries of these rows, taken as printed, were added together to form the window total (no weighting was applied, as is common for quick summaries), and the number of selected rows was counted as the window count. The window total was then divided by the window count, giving 17.3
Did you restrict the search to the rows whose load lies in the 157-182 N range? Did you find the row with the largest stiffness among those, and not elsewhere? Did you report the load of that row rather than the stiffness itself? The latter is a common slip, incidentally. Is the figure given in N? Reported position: 158.0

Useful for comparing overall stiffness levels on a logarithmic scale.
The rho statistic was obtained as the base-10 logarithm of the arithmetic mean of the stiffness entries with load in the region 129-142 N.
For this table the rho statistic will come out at 1.230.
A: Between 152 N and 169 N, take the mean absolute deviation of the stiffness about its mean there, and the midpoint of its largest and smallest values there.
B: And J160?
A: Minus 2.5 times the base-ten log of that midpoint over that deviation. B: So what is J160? -3.0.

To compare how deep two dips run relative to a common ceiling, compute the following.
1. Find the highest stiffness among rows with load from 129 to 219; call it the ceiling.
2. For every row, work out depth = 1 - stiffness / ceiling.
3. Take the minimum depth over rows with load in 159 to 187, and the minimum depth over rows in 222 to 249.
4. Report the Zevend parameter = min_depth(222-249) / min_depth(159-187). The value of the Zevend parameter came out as -0.29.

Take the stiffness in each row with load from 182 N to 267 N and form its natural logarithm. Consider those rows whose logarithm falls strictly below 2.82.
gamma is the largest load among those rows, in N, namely 193.0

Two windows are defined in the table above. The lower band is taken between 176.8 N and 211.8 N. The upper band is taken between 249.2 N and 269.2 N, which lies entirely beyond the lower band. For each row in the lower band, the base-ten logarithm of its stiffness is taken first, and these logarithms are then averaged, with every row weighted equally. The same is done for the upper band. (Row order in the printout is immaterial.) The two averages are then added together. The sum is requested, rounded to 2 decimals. 2.42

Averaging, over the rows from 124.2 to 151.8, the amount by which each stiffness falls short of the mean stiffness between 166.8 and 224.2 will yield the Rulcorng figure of -1.9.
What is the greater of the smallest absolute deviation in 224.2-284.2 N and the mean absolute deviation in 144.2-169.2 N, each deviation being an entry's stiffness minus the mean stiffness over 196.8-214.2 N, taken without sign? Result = 1.0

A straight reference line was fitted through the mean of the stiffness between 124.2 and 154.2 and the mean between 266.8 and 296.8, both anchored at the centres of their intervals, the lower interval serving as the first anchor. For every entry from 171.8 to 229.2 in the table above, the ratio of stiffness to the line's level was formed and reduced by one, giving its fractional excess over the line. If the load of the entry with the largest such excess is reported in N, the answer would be 210.5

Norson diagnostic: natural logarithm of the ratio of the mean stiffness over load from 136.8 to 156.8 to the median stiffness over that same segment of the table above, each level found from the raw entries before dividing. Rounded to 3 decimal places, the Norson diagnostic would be -0.001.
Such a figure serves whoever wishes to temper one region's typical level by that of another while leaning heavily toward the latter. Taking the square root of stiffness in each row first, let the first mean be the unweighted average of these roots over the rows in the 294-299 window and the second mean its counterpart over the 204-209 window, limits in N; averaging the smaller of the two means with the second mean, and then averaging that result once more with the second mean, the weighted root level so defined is 4.12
